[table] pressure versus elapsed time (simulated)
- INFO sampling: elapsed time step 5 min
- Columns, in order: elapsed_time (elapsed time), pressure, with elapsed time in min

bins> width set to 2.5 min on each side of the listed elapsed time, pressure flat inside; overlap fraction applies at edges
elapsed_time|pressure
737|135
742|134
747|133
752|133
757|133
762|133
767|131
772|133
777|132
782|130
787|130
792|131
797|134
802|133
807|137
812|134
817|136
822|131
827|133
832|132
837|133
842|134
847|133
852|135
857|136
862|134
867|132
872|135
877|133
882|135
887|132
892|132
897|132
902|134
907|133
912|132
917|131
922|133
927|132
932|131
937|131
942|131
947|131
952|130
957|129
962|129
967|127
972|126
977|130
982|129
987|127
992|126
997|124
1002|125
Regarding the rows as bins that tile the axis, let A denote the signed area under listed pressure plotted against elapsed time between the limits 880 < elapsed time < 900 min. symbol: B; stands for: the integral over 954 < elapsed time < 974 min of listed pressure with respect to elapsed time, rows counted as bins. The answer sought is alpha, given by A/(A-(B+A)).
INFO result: -1.04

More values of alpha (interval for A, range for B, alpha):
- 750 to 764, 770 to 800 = -0.47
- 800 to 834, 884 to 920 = -0.95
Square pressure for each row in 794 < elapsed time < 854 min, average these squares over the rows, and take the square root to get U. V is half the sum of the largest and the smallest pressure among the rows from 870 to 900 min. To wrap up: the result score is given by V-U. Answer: -0.3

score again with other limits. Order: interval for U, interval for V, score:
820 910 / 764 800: -1.3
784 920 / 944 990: -4.7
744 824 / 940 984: -4.3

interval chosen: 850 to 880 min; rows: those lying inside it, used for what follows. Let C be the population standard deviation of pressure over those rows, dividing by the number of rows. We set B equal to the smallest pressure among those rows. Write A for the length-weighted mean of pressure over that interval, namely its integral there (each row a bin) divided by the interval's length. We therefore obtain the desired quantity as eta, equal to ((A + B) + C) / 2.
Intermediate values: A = 134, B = 132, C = 1.34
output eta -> 134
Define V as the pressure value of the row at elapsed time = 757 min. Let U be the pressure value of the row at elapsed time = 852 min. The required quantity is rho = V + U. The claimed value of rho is 268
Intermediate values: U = 135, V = 133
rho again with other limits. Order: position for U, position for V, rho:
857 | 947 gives 267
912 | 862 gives 266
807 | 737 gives 272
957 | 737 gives 264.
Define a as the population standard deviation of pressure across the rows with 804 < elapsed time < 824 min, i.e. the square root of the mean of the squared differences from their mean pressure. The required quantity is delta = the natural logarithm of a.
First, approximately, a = 2.29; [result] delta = 0.8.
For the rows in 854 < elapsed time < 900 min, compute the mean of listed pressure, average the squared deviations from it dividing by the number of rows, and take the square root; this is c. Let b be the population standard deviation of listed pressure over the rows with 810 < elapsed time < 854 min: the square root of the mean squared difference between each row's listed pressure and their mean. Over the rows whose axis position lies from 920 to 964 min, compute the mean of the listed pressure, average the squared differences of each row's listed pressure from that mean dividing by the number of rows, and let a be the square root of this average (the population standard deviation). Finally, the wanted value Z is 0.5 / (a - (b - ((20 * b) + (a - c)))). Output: 0.018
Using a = 1.23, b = 1.42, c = 1.50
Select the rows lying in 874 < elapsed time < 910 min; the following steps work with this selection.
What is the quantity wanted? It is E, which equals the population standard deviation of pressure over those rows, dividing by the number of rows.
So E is 1.07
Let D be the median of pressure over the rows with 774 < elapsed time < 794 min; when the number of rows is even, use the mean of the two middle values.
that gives 130.5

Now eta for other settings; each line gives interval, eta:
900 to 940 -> 132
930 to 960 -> 130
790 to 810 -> 133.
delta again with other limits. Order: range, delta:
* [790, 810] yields 0.8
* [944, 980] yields 0.5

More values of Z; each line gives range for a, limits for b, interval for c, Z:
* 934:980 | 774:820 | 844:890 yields 0.011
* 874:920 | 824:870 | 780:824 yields 0.021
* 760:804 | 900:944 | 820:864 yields 0.023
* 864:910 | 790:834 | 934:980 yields 0.013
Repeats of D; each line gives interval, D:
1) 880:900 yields 132.0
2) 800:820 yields 135.0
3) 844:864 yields 134.5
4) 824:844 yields 133.0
